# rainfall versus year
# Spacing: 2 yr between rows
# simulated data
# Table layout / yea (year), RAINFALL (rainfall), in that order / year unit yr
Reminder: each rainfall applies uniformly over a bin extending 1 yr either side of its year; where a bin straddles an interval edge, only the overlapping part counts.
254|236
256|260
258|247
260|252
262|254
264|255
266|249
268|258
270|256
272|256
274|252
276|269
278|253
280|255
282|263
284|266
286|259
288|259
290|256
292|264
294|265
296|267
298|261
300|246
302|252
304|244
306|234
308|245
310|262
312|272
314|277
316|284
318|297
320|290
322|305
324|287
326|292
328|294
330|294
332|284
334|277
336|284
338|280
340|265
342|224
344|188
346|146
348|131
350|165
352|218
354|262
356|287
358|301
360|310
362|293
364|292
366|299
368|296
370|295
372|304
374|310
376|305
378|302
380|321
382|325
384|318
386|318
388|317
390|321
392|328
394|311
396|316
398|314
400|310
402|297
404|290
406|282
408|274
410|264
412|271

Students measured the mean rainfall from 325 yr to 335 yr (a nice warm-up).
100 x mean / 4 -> 7205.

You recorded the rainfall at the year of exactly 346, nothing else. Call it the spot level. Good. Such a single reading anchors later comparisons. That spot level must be 146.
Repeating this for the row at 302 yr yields 252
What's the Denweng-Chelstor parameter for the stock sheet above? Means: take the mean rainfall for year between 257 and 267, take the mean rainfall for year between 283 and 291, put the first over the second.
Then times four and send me 3.9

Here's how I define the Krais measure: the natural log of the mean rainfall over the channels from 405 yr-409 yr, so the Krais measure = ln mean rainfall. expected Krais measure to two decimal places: 5.63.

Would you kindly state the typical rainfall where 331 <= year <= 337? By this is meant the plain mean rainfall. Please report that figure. 282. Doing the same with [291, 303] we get 259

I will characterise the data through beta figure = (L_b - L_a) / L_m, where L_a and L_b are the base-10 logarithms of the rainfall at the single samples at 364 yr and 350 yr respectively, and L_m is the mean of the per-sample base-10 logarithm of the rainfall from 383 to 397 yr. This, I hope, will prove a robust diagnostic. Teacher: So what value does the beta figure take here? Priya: -0.10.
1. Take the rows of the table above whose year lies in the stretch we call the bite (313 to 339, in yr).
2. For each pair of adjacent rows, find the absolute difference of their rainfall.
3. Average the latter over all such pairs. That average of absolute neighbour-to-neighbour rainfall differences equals 7.9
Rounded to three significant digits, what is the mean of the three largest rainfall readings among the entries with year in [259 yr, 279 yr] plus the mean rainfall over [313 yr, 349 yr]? 522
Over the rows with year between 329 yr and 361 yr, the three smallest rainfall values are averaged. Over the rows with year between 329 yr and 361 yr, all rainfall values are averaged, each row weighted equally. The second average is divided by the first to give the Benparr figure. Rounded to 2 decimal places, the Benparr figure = 1.66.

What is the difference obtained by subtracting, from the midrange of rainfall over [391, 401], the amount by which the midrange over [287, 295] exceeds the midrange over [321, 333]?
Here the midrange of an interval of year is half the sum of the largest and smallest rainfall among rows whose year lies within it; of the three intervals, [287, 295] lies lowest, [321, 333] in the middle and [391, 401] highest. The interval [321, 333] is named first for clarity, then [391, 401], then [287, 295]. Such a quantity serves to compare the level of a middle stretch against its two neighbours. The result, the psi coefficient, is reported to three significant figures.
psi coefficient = 353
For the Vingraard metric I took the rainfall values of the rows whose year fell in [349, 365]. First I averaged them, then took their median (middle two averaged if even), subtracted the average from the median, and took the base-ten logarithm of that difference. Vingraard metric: 1.4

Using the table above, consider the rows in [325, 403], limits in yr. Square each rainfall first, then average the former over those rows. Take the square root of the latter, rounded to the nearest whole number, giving 286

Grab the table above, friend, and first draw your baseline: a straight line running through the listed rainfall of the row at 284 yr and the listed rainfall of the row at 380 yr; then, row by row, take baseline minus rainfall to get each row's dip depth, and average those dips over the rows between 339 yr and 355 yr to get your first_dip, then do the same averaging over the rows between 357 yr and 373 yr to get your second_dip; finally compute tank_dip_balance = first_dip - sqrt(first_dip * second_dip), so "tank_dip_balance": 65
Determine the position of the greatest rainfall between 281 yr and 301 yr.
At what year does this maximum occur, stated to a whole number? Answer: 296 yr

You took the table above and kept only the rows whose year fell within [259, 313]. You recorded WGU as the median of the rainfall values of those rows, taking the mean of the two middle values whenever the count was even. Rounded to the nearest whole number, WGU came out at 256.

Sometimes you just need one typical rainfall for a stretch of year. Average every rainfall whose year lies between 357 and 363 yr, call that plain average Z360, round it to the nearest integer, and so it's 301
